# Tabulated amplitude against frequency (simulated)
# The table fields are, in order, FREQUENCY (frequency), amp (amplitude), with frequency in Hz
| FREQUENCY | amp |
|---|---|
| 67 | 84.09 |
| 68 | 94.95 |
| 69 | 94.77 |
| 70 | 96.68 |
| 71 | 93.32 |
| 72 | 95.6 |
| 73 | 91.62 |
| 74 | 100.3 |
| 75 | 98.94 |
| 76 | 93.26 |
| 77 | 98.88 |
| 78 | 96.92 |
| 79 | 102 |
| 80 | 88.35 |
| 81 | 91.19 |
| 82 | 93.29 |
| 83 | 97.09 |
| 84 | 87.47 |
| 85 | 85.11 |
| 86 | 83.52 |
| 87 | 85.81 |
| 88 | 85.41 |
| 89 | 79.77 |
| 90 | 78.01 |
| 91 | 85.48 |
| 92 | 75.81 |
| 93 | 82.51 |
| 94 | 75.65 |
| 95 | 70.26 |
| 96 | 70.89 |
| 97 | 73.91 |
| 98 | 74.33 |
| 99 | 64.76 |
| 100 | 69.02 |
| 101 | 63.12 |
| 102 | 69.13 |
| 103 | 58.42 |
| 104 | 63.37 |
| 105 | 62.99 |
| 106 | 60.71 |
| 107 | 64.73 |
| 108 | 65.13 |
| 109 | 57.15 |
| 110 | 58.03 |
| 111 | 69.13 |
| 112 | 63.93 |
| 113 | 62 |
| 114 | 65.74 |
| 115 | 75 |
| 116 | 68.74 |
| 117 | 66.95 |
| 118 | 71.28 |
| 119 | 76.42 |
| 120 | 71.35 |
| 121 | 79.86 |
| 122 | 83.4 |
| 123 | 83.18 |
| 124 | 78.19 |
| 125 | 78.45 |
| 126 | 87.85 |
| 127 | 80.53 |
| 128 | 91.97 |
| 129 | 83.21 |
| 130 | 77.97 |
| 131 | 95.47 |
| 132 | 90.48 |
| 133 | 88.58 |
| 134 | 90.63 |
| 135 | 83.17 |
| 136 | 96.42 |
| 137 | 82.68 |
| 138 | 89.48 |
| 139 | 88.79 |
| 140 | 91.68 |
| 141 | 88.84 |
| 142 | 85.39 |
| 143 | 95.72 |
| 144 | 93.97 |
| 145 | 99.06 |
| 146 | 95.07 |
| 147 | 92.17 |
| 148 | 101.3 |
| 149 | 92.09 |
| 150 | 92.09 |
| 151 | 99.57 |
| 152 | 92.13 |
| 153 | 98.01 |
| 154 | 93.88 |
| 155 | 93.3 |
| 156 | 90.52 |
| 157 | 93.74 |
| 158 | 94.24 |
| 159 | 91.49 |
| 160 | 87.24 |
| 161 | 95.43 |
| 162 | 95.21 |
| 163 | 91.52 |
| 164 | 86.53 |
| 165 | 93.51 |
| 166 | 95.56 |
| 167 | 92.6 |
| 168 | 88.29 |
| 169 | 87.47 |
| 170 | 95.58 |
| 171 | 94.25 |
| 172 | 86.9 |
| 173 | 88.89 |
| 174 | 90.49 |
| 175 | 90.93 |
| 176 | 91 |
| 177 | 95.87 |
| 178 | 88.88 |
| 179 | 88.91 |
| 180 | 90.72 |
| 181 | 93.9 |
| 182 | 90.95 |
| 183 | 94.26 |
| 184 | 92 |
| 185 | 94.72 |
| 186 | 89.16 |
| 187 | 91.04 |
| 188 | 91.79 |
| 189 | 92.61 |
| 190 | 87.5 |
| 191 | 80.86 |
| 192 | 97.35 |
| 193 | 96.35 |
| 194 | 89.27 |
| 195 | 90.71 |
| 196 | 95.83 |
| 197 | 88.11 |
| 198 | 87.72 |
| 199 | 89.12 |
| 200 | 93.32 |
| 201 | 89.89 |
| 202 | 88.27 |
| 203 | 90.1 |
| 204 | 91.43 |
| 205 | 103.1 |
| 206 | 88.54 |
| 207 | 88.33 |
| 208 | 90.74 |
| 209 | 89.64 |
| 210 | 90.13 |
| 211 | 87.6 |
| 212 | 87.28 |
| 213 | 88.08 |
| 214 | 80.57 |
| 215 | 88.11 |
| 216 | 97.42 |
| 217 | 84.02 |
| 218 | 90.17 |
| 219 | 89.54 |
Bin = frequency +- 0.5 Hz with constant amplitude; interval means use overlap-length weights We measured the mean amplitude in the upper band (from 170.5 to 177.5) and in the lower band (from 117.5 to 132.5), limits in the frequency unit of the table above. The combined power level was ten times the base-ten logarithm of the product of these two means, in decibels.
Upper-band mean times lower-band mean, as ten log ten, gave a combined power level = 38.7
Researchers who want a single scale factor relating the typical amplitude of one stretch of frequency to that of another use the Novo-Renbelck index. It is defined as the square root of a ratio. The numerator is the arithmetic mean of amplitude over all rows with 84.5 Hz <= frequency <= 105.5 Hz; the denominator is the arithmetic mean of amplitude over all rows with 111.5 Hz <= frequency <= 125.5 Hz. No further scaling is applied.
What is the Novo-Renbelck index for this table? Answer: 1.01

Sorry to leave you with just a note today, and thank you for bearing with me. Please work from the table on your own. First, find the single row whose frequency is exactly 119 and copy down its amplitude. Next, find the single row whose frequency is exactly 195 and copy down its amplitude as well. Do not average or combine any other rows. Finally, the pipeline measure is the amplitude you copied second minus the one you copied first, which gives 14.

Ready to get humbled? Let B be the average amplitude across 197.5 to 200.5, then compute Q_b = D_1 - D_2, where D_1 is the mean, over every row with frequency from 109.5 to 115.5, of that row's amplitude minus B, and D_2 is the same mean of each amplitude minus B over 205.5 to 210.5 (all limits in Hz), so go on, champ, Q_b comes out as -24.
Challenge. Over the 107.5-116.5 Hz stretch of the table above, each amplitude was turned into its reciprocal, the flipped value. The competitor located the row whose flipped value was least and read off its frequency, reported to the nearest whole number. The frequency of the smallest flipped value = 115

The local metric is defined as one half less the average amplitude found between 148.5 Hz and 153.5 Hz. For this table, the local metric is -94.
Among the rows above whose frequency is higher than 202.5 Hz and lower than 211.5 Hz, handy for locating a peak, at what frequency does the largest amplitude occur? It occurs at 205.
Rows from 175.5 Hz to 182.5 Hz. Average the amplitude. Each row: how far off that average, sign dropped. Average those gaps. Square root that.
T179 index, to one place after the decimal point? 1.4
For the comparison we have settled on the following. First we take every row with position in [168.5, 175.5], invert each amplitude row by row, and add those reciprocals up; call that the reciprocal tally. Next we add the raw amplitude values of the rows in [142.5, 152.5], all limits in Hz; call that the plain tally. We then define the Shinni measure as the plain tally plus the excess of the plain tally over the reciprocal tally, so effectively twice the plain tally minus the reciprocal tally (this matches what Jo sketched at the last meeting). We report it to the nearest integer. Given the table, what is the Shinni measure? 1906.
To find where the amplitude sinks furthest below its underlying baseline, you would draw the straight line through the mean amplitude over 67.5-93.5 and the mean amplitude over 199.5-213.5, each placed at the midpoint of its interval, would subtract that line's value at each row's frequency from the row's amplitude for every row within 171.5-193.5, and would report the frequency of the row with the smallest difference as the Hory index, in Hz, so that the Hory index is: 191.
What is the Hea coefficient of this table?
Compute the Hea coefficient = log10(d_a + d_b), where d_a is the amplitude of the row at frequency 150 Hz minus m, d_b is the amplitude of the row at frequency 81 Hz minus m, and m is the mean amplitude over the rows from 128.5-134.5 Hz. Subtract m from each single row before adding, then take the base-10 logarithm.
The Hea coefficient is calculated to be 0.89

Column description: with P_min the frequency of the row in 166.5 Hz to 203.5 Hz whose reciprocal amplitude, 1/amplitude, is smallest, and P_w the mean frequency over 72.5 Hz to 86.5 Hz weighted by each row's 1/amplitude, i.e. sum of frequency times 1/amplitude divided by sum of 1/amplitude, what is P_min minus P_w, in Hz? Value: 112.3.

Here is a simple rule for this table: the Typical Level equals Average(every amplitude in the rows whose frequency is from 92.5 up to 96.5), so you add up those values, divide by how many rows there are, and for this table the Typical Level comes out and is 75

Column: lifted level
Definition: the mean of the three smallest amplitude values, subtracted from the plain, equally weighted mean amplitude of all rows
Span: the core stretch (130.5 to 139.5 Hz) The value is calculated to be 4.7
